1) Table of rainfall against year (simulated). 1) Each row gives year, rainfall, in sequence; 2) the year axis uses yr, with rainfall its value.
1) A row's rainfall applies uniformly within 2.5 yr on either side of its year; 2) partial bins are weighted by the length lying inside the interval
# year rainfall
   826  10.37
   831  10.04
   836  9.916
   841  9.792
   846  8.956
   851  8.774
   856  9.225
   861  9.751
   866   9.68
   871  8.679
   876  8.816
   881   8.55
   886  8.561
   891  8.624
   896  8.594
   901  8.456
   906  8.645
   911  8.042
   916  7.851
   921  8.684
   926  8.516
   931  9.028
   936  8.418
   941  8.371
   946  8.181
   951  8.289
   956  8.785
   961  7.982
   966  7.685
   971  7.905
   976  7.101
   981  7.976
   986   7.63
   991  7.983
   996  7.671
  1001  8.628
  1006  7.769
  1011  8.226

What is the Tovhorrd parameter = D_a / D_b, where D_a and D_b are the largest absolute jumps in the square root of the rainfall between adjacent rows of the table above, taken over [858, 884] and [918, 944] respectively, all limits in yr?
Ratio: 1.6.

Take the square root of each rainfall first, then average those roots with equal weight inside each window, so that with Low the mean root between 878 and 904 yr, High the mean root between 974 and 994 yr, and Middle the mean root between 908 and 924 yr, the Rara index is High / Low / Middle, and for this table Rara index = 0.331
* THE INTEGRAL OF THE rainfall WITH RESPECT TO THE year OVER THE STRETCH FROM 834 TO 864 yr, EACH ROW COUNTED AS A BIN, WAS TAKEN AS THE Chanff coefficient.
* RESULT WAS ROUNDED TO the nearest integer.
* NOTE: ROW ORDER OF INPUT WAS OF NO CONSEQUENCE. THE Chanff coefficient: 282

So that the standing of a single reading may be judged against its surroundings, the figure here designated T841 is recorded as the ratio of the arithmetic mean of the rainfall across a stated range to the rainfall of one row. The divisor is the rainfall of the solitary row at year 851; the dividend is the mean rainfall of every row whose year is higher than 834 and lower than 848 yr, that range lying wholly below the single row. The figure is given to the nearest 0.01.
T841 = 1.09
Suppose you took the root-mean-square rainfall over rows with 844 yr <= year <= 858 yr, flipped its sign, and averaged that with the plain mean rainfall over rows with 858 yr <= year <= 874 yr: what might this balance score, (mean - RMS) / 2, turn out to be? 0.2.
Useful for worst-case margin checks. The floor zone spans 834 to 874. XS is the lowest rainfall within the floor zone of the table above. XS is 8.679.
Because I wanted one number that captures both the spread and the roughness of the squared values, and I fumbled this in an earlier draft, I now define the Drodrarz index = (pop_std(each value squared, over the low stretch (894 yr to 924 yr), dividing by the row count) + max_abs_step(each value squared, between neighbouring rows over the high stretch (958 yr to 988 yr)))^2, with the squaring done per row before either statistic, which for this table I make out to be 341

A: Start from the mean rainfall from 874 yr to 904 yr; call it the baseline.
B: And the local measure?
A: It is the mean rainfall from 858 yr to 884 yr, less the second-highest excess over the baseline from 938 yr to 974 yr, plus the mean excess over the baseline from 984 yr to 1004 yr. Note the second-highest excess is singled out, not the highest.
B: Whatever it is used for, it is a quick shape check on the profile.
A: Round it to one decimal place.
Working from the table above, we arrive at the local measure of 8.7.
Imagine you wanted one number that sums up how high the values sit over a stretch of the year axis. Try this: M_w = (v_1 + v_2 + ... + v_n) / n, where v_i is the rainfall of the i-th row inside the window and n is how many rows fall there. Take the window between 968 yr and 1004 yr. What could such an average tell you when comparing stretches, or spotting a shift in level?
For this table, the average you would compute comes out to 7.84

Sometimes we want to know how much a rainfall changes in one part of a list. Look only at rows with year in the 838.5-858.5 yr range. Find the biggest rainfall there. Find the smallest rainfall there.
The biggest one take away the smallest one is 1.0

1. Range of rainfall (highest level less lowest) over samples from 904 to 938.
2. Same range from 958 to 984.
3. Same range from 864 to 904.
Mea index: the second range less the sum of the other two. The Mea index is -1.5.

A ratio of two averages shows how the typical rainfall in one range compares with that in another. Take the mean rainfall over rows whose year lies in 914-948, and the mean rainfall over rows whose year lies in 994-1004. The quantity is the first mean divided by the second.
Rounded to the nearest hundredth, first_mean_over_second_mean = 1.04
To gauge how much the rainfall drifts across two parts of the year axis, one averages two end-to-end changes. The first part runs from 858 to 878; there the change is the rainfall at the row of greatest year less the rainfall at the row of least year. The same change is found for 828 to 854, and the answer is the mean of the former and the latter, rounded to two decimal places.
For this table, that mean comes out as -1.10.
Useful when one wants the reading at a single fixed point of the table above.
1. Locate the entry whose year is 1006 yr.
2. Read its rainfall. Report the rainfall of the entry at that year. 7.769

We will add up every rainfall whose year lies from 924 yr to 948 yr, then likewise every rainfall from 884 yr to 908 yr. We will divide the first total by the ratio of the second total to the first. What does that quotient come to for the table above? 42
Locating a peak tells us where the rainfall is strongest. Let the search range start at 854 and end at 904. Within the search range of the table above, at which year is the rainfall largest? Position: 861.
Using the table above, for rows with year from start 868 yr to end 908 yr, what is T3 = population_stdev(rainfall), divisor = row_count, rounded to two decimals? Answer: 0.10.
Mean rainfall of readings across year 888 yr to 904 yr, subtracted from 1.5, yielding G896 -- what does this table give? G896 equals -7.06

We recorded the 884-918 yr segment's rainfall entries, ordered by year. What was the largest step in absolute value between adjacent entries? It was 0.60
